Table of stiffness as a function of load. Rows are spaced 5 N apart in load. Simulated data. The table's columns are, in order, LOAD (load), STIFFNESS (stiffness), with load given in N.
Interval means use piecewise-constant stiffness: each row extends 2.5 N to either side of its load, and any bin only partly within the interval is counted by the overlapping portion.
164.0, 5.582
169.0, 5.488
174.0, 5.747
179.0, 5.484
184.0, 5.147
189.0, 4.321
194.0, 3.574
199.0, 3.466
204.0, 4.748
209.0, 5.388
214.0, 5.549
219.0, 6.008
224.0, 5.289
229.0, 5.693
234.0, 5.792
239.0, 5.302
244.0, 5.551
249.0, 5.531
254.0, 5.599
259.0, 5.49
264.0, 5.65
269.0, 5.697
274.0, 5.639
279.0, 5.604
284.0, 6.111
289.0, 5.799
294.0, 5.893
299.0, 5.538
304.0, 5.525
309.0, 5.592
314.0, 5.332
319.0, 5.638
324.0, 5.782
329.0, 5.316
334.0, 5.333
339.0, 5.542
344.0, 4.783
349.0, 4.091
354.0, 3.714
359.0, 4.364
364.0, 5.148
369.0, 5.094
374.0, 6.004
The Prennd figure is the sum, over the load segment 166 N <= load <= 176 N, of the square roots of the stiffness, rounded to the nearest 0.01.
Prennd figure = 4.74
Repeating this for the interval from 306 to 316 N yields 4.67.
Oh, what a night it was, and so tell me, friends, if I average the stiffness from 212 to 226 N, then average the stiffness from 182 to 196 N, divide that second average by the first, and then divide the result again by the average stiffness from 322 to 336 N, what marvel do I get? 0.141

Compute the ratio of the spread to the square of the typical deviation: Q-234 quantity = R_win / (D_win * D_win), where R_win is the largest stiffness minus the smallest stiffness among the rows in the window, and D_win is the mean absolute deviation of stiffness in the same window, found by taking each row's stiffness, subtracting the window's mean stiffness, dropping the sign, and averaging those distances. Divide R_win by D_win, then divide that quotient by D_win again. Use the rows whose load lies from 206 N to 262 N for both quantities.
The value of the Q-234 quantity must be 31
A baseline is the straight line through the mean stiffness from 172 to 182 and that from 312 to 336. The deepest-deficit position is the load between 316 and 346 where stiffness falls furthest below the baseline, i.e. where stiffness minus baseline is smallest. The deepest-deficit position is 344.0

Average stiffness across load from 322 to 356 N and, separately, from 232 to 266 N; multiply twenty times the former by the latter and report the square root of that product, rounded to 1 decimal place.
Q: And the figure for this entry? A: 23.4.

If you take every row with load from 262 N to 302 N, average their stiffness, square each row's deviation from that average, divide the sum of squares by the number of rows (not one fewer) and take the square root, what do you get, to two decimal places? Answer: 0.17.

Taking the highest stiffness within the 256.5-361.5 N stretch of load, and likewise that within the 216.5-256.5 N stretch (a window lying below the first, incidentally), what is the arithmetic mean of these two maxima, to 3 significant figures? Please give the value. 6.06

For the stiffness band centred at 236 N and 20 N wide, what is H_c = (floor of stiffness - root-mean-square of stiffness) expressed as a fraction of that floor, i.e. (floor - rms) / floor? -0.054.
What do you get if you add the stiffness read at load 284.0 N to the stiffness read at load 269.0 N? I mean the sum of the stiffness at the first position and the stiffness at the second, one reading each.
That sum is 11.8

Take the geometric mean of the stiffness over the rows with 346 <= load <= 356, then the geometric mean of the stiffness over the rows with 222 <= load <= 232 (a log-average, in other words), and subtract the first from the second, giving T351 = 1.6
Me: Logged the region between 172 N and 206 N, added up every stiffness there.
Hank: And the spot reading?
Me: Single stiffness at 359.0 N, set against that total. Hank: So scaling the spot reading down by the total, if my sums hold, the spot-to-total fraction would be 0.134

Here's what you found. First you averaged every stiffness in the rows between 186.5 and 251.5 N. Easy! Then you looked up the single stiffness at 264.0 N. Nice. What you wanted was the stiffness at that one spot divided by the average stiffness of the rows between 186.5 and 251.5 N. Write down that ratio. 1.1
